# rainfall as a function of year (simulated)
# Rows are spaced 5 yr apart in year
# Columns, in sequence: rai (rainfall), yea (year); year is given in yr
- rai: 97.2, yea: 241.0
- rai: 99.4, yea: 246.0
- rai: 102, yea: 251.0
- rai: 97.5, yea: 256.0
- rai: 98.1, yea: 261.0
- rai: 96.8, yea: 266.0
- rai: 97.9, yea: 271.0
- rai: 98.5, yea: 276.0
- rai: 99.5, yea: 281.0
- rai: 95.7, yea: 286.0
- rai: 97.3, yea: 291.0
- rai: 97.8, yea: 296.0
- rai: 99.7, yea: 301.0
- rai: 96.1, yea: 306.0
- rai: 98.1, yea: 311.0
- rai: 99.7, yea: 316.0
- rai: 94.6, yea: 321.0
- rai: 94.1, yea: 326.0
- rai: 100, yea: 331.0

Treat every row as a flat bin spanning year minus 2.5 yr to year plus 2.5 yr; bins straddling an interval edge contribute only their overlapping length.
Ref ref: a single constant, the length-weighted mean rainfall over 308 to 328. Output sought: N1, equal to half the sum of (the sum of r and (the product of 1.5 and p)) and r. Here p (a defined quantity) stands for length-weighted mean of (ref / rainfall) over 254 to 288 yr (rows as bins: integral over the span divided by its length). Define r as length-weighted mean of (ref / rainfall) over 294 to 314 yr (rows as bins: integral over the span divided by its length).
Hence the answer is 1.73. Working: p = 0.99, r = 0.987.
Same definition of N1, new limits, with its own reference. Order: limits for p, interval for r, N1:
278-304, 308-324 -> 1.73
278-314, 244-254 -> 1.70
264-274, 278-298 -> 1.73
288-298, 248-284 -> 1.72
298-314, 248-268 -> 1.72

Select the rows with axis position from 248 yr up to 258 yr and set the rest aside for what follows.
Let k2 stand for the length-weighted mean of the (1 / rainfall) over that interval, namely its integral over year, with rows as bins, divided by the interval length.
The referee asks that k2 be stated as 0.0100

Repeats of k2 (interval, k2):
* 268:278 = 0.0102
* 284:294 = 0.0104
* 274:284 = 0.0101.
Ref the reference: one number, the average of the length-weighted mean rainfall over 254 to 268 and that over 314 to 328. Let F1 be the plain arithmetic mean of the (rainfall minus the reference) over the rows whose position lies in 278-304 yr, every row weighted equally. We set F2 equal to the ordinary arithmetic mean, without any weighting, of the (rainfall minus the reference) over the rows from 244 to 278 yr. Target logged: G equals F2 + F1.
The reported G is 3.0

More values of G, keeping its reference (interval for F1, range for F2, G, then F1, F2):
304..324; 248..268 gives 2.2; 0.3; 1.8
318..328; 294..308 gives -1.4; -2.4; 1.1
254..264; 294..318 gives 2.5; 1.0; 1.5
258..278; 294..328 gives 1.4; 1.0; 0.4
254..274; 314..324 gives 1.2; 0.8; 0.4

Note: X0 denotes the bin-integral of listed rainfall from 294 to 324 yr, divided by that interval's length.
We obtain 97.6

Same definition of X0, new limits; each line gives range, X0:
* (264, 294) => 97.6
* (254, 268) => 97.5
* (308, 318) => 98.7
